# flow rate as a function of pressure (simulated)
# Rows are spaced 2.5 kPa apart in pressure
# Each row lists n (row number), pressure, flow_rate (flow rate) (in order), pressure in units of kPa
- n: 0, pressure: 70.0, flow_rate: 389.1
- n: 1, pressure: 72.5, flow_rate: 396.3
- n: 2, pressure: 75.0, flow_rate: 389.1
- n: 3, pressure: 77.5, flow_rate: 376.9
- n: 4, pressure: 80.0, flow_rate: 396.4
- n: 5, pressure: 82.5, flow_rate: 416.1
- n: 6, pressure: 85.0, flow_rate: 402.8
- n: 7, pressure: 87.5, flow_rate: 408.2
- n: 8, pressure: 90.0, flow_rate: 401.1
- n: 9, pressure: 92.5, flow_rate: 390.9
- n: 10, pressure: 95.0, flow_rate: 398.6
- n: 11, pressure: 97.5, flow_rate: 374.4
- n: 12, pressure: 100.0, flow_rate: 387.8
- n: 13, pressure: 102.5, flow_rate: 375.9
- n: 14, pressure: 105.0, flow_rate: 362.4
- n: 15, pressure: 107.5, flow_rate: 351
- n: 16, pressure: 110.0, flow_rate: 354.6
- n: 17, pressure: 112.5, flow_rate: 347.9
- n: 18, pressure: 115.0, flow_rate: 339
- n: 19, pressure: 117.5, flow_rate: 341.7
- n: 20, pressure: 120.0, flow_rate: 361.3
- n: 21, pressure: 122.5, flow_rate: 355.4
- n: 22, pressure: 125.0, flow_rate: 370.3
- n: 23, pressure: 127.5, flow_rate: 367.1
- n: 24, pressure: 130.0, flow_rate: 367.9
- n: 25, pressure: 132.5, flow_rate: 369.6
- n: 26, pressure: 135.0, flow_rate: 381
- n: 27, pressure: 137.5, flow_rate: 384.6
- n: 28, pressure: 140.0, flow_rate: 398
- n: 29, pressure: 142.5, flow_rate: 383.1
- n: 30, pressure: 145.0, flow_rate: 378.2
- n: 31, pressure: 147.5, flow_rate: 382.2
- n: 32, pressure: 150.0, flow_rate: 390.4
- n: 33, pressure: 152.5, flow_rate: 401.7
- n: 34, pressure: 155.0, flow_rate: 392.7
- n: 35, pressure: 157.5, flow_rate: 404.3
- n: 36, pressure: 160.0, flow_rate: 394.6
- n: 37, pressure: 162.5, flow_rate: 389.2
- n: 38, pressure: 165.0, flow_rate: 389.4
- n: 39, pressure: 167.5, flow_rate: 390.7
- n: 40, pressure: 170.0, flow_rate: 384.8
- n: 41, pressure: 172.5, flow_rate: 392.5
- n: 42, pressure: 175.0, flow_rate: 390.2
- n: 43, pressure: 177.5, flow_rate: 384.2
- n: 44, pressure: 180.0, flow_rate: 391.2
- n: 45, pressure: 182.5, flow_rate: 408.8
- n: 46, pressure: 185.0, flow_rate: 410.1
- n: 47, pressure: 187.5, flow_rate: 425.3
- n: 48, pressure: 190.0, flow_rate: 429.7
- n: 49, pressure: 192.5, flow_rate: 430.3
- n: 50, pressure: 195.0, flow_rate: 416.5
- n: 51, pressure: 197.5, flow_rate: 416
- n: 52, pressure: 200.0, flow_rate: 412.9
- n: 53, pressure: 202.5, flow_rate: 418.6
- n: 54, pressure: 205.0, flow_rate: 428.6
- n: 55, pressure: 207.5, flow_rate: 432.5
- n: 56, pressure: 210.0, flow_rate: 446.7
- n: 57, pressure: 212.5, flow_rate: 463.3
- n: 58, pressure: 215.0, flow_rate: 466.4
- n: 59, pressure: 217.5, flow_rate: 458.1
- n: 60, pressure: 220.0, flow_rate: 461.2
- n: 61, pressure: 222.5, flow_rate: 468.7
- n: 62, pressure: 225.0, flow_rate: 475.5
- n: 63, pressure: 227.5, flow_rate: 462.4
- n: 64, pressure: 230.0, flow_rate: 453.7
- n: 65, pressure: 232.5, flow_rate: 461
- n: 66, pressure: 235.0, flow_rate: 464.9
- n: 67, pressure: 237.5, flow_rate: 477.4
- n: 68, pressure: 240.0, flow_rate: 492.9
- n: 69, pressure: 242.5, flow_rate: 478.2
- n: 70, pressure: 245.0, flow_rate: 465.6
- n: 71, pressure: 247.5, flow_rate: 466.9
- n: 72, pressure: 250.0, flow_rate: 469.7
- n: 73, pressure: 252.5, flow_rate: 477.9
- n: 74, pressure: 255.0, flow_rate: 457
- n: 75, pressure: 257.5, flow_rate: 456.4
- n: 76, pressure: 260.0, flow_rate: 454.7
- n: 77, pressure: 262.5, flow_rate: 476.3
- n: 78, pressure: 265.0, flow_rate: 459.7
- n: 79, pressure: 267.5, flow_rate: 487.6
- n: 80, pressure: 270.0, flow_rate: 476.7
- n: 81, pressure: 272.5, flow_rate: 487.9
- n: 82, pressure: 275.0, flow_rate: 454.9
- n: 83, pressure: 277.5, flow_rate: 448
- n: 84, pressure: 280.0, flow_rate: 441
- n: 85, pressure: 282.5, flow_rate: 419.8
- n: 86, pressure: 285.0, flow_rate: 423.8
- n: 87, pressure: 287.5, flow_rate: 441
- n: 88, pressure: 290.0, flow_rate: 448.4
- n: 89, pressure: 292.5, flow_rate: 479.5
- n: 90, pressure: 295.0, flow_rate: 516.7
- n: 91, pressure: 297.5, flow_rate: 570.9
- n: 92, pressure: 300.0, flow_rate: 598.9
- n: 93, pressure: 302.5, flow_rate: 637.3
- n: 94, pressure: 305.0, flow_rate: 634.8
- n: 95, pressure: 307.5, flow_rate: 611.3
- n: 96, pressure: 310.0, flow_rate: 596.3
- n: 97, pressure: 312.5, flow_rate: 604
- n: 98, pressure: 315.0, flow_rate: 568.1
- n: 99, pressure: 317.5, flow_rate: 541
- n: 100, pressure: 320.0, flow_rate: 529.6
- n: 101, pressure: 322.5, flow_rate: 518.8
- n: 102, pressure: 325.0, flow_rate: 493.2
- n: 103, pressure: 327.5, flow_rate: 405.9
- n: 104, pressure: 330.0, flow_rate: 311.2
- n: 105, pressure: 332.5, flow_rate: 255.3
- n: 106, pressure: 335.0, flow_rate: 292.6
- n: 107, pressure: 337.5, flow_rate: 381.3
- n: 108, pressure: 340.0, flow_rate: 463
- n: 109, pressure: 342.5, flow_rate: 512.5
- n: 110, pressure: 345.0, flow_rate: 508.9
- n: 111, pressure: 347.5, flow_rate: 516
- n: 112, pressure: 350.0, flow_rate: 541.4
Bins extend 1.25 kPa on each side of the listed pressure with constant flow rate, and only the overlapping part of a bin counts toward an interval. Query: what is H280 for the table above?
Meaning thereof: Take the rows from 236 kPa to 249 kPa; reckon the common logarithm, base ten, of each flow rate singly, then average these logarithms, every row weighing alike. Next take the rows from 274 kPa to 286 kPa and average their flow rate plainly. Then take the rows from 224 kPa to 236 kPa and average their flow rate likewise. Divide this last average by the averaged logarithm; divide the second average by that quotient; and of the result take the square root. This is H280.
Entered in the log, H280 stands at 1.59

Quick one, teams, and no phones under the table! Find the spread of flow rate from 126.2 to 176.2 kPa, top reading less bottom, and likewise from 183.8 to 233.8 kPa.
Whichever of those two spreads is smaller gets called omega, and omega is 37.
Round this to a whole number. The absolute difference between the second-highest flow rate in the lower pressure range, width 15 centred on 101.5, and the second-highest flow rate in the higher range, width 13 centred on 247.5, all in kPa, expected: 90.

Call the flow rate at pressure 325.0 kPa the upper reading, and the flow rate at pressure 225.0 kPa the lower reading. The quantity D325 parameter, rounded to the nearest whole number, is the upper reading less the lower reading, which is 18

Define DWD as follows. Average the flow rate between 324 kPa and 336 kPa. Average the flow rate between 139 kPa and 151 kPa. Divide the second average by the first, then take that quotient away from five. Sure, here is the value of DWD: 3.90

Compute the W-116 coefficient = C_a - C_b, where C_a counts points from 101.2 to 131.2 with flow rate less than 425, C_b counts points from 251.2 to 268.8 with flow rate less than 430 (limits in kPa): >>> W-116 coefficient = 12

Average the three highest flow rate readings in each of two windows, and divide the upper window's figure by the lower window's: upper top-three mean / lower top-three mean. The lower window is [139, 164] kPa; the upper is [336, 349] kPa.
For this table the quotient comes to 1.28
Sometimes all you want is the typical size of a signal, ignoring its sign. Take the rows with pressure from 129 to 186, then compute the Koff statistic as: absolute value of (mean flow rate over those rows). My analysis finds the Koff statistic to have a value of 390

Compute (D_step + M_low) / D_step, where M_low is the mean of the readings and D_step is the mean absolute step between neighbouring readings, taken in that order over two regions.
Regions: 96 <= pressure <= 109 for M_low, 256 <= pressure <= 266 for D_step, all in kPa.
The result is 29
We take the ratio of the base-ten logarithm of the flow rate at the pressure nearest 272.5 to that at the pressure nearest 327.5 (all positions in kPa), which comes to 1.031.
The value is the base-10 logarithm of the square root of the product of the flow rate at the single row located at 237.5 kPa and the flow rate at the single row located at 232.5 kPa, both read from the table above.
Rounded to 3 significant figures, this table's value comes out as 2.67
